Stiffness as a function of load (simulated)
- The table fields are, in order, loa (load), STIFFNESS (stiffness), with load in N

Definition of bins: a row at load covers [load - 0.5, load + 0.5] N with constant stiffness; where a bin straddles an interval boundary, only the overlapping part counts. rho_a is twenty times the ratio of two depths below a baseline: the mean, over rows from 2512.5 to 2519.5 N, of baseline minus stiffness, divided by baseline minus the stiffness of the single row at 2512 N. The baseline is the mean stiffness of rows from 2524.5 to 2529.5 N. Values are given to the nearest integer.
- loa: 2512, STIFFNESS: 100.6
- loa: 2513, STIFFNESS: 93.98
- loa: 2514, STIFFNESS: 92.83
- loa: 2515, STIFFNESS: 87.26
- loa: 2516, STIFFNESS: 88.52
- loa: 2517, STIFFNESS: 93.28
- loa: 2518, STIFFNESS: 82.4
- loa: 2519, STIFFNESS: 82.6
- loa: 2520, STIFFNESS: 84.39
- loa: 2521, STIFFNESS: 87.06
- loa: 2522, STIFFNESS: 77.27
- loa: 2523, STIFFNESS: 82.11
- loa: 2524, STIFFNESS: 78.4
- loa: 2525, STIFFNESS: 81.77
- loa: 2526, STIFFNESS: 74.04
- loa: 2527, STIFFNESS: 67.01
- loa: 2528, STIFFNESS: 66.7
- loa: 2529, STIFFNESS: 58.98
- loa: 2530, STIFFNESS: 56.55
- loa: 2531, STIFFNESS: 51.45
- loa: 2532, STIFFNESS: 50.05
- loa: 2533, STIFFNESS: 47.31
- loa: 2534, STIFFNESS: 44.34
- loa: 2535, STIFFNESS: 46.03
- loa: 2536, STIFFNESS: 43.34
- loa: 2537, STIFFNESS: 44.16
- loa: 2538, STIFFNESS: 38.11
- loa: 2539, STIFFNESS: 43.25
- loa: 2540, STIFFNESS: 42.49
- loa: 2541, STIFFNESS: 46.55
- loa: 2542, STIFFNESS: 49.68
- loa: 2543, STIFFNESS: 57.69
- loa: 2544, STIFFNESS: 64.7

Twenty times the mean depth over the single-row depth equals 12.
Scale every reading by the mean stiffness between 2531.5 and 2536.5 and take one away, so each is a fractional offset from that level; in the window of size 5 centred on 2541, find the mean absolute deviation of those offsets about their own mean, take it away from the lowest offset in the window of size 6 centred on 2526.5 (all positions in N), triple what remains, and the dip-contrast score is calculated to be 0.5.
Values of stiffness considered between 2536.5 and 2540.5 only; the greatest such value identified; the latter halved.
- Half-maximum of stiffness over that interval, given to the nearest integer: 22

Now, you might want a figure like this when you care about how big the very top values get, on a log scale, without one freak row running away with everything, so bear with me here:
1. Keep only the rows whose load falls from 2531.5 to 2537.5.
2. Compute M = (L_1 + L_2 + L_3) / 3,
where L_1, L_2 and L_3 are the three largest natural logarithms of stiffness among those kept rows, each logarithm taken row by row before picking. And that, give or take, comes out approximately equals 3.9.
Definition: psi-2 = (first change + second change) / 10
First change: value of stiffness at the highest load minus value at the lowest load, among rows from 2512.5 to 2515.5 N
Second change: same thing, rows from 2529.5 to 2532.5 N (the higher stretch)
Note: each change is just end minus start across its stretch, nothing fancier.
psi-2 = -1.3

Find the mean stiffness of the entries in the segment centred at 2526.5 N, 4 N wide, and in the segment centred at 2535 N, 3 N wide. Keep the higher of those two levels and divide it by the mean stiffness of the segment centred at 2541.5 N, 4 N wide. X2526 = 1.5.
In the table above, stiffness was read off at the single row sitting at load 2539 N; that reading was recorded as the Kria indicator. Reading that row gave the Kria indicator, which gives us 43.25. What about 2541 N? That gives 46.55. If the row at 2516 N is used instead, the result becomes 88.52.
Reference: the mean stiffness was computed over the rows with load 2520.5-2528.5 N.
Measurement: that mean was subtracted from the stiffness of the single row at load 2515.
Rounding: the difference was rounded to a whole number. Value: 10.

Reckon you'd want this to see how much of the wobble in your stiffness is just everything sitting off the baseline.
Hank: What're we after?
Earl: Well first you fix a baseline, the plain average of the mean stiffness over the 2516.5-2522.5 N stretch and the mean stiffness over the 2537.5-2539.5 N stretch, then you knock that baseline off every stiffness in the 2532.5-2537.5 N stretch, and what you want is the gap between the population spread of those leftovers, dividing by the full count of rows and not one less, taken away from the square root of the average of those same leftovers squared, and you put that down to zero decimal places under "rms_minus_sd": 16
